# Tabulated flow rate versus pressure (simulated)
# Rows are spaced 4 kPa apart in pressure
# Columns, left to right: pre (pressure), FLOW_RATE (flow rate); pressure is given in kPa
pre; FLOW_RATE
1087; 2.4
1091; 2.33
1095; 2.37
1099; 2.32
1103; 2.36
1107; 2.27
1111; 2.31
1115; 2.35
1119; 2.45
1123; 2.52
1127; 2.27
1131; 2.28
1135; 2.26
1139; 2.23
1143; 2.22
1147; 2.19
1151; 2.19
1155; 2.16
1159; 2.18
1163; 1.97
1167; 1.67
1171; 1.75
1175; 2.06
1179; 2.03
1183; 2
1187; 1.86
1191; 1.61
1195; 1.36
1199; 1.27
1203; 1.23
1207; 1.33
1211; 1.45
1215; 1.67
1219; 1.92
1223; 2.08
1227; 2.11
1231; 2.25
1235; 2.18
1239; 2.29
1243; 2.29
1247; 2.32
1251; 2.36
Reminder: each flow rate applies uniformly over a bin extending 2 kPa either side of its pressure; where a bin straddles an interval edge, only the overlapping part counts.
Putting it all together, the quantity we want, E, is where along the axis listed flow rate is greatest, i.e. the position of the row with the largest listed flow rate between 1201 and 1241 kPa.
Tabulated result 1239 kPa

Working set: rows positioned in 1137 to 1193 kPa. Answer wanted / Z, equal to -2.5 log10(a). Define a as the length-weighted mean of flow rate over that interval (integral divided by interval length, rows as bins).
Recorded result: -0.76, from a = 2.0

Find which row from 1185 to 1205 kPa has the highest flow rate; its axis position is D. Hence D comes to 1187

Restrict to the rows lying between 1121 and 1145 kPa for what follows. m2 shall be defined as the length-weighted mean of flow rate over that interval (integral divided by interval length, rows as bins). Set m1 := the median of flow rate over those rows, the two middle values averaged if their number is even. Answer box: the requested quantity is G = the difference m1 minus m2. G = -0.03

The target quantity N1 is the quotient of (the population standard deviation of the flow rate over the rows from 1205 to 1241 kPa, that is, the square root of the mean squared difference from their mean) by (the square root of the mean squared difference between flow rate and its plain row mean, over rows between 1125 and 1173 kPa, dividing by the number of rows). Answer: 1.7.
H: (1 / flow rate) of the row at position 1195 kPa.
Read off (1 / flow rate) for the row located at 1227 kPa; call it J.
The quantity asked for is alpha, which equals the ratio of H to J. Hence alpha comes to 1.6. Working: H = 0.74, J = 0.47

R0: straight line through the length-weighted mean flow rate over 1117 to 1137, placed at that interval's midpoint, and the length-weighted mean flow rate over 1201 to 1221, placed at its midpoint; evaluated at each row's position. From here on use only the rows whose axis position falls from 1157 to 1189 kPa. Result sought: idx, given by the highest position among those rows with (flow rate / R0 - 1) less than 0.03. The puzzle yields 1171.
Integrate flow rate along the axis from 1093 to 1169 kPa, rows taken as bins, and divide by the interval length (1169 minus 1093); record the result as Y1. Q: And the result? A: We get 2.2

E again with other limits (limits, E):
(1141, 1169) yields 1143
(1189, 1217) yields 1215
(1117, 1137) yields 1123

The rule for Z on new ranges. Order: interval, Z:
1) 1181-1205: -0.48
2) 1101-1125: -0.94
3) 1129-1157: -0.87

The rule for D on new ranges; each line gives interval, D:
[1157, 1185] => 1159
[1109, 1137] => 1123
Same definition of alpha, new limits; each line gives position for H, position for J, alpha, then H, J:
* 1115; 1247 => 1.0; 0.43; 0.43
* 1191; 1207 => 0.8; 0.62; 0.75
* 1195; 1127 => 1.7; 0.74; 0.44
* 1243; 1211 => 0.6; 0.44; 0.69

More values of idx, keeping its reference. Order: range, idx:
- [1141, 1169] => 1167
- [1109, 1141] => 1139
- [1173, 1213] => 1211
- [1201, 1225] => 1211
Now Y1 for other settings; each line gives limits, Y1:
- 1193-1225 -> 1.5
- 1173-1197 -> 1.8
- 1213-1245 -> 2.1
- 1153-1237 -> 1.8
